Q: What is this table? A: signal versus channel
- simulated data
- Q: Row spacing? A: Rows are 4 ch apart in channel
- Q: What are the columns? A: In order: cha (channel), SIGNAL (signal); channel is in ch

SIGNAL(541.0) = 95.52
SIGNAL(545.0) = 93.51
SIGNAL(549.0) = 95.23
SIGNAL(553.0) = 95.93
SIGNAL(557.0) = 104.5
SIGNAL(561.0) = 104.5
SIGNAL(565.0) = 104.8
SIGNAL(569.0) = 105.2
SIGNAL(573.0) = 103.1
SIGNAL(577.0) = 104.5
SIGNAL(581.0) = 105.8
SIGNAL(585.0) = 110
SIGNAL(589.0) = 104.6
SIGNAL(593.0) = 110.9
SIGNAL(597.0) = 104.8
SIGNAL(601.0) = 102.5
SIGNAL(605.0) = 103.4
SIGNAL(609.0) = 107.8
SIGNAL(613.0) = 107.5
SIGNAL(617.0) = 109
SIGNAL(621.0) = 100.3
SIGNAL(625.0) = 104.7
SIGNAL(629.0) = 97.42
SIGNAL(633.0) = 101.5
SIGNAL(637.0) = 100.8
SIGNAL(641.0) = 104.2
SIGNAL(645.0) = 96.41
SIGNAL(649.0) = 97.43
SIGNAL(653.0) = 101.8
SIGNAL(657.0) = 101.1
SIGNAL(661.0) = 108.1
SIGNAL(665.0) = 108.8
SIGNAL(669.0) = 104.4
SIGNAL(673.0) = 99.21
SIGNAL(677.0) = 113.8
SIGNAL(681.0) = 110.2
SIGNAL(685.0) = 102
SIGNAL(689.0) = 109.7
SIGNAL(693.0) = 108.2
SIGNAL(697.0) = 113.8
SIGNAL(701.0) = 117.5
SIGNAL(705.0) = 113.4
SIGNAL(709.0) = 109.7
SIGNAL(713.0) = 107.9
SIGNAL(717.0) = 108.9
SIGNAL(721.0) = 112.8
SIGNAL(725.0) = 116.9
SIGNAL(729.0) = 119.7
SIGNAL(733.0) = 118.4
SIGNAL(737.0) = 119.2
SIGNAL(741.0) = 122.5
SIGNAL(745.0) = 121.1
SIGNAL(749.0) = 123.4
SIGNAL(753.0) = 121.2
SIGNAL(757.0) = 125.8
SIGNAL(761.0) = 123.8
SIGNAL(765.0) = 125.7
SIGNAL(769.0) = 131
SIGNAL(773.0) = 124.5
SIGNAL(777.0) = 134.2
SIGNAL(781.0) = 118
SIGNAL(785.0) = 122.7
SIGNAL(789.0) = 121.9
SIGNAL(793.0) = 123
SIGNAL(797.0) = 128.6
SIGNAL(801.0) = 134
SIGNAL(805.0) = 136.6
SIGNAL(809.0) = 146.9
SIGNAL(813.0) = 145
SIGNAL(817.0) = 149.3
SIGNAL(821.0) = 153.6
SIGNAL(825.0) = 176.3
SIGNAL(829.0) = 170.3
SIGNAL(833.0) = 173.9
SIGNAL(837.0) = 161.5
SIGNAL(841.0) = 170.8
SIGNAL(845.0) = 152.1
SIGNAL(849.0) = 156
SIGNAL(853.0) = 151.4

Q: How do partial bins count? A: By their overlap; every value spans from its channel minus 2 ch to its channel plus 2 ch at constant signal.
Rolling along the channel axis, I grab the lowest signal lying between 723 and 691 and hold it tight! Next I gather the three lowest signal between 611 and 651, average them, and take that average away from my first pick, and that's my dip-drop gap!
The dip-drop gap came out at 11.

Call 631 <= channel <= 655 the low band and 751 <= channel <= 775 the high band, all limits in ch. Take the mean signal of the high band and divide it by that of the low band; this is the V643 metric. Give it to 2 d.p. 1.25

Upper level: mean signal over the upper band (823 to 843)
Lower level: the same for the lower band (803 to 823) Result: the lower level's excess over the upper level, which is -24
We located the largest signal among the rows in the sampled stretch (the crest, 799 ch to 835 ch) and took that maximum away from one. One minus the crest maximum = -175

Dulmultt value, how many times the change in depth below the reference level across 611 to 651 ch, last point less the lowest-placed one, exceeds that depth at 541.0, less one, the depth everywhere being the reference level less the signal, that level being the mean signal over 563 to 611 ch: 0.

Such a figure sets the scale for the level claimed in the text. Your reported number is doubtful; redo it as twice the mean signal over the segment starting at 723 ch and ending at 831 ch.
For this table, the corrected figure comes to 263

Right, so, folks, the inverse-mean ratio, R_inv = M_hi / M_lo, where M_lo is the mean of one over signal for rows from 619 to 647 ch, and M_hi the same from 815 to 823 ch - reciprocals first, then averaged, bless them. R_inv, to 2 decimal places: 0.66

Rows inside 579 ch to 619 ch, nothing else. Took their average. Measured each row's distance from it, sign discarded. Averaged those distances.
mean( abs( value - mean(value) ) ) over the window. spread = 2.4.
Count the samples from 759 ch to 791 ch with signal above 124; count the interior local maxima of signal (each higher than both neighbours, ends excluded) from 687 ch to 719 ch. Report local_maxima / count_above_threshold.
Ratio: 0.25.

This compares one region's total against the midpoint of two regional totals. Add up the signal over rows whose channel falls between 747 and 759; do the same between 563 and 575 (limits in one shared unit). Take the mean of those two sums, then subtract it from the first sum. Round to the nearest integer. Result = 29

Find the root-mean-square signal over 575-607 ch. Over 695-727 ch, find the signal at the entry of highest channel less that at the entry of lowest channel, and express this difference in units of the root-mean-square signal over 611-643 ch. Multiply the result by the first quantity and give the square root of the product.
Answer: 1.8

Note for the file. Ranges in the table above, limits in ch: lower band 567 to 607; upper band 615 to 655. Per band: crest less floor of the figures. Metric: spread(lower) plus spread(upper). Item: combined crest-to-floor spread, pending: 21.0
